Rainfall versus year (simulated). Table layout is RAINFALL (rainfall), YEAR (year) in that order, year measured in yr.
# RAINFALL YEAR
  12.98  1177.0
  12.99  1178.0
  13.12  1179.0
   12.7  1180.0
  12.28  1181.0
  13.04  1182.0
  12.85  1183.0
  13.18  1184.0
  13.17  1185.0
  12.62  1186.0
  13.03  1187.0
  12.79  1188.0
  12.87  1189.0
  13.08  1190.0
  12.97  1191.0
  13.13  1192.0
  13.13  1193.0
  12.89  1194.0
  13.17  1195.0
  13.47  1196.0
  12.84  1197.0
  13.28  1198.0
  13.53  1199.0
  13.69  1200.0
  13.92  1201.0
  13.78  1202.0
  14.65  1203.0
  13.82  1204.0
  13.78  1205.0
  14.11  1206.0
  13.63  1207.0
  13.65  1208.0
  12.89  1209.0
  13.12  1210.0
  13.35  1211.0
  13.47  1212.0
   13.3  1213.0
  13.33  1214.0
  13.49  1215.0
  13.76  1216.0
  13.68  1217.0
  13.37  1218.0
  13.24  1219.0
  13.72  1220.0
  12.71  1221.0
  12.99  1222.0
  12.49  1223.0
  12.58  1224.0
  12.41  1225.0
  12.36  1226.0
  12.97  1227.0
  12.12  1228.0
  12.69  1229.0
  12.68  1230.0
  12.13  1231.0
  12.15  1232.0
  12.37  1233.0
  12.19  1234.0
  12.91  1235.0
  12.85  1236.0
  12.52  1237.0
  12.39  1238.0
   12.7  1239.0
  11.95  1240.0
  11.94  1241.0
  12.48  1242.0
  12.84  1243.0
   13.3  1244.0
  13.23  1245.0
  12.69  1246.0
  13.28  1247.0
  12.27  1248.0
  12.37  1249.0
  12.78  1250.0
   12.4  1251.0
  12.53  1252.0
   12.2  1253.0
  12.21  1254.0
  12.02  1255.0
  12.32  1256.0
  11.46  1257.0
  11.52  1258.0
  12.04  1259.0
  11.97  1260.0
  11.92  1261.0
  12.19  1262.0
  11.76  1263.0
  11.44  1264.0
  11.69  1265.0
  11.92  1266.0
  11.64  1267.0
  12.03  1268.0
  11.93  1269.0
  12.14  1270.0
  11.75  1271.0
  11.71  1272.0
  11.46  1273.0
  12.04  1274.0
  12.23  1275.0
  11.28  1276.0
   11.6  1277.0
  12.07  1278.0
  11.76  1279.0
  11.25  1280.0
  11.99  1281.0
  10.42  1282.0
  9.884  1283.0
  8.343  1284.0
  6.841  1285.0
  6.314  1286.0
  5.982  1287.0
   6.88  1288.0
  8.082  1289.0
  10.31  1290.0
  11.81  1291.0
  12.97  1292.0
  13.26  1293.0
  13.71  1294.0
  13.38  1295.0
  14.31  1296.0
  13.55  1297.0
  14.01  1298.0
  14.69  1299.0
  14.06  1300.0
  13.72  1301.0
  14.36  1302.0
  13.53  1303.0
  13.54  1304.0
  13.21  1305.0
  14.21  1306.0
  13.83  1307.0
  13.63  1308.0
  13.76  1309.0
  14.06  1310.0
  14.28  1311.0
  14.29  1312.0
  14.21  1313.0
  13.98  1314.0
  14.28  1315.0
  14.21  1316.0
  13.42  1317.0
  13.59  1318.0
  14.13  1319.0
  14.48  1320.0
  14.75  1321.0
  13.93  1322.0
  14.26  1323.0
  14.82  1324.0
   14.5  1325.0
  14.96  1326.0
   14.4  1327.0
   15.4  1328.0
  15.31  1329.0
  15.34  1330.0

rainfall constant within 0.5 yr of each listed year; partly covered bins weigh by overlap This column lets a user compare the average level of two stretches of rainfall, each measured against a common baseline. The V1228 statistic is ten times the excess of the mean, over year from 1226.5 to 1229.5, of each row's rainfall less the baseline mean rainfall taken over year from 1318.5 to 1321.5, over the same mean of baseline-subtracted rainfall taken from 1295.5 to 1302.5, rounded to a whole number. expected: -15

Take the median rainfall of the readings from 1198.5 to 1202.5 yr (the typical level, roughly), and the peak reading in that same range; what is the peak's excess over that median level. 0.185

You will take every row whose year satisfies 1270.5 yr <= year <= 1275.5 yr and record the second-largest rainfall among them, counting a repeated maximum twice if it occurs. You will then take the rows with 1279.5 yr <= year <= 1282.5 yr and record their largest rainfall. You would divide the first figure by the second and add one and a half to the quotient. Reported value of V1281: 2.50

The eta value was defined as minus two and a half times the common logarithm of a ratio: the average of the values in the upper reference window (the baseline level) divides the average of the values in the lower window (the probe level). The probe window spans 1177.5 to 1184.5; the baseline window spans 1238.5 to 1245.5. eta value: -0.02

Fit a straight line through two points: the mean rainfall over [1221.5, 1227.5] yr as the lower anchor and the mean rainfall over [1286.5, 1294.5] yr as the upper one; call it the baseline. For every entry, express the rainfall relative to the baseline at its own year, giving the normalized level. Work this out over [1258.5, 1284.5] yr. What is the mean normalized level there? 1.05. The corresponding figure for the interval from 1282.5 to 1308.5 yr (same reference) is 1.17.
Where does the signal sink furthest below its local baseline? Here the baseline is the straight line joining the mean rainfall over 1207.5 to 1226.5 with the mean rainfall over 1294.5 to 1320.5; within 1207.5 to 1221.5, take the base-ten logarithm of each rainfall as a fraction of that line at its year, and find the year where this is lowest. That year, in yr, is 1221.0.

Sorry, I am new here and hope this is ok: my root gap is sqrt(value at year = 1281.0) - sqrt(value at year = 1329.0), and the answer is -0.5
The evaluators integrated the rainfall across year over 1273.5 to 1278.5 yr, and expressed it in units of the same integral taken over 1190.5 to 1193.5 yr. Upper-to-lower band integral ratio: 1.5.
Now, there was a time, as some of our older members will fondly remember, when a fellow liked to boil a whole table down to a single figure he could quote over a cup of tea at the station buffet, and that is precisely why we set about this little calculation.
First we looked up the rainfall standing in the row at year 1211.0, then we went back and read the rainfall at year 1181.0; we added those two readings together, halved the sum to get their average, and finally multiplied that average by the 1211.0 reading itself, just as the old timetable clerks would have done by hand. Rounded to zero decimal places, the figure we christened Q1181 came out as 171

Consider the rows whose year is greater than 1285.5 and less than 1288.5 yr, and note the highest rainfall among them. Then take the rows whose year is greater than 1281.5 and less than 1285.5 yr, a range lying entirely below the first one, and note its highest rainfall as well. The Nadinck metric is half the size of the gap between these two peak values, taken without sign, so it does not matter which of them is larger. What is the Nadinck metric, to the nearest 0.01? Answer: 1.77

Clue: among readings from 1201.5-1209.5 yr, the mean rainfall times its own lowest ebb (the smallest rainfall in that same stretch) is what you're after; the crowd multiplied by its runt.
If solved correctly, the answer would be 178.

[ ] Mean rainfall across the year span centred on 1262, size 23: 11.9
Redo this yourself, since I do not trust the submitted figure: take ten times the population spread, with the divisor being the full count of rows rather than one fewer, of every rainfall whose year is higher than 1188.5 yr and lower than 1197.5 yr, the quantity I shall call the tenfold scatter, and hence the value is 1.9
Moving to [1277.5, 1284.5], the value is 12.6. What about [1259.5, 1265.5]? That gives 2.4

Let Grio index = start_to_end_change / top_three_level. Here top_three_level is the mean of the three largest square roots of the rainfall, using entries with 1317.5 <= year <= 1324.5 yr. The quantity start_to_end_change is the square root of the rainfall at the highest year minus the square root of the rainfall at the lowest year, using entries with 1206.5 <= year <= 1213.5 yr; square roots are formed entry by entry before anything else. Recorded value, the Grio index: -0.012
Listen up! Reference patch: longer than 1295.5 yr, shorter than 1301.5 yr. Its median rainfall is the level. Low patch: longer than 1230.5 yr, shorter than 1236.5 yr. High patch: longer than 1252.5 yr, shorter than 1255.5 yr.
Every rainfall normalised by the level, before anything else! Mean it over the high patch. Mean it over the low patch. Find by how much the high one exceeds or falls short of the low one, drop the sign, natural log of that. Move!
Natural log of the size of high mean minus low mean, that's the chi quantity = -4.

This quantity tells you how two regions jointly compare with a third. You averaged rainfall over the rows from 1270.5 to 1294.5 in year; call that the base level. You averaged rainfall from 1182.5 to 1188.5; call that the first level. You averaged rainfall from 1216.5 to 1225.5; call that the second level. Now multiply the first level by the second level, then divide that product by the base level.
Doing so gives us 15.9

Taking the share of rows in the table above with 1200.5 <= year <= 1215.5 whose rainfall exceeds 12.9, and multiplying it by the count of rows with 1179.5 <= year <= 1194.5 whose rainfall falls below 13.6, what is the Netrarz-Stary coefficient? 14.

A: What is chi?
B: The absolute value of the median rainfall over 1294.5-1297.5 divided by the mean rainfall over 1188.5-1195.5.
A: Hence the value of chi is 1.04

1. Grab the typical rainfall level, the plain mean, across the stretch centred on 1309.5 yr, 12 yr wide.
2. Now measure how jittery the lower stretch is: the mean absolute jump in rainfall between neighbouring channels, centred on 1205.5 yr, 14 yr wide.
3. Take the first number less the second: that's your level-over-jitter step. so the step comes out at 13.6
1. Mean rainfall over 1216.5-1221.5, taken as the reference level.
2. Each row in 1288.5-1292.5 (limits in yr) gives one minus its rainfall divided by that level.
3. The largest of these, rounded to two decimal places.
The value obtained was 0.39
